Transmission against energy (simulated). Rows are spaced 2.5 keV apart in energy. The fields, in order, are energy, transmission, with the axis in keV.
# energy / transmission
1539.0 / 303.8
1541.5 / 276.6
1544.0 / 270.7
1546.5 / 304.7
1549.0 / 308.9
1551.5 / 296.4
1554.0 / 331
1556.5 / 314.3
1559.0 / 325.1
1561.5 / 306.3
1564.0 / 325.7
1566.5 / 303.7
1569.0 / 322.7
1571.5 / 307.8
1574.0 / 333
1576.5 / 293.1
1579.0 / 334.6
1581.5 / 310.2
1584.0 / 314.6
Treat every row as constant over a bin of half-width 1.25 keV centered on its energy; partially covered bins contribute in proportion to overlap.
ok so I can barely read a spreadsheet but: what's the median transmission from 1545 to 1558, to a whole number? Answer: 309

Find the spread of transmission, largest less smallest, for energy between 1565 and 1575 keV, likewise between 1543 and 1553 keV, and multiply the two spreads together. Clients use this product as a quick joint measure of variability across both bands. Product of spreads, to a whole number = 1119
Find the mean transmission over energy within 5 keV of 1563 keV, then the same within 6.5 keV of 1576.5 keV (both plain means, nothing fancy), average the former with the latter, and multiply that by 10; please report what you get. 3155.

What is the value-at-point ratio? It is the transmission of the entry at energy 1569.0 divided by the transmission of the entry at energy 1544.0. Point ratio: 1.19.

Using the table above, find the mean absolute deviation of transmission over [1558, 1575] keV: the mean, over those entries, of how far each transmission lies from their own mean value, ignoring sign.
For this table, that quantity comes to 10.1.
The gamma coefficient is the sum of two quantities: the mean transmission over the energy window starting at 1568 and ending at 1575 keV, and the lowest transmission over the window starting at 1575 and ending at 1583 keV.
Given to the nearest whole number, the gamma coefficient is 614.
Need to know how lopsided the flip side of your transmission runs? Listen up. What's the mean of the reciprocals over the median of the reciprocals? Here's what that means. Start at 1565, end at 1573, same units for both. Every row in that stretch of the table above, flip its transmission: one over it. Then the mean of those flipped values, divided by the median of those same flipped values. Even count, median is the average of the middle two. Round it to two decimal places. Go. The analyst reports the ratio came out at 0.99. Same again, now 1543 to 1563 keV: 1.00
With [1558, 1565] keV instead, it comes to 1.02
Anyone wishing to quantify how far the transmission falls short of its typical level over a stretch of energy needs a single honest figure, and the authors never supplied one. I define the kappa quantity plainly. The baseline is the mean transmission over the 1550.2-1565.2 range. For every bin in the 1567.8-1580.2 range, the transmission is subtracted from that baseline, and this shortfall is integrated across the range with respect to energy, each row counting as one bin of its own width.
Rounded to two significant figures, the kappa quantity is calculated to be -22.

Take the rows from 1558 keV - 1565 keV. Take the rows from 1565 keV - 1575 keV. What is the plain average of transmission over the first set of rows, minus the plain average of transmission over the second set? 2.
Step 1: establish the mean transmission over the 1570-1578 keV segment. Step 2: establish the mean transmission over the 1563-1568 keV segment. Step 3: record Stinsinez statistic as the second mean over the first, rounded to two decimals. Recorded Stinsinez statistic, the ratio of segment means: 1.01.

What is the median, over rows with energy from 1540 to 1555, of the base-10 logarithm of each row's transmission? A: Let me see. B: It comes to 2.48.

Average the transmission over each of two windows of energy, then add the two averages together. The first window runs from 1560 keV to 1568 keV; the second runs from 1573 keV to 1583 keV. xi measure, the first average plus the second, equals 630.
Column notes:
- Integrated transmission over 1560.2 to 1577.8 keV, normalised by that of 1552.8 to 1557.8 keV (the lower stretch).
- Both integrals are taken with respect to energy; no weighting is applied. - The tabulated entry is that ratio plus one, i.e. 4.4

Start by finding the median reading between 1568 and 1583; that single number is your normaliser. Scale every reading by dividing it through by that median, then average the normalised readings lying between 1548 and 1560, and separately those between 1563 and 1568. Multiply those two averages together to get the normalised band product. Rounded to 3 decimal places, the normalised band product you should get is 0.990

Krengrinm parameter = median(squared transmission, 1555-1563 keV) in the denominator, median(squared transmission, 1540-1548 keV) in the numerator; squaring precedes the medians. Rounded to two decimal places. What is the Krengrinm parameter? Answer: 0.77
